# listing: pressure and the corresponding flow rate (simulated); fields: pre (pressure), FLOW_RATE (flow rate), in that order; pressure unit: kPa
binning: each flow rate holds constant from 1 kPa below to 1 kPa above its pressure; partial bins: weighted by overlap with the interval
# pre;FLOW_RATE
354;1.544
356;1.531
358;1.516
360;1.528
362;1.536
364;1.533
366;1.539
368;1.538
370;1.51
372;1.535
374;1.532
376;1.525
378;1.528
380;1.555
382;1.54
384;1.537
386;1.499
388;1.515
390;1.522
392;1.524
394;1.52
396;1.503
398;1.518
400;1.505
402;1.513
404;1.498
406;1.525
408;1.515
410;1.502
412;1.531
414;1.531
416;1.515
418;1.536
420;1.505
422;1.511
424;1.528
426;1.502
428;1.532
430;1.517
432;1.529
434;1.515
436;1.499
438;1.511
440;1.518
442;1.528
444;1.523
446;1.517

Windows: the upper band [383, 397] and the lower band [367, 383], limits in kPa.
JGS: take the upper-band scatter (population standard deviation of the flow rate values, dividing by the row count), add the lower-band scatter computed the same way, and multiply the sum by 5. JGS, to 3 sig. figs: 0.121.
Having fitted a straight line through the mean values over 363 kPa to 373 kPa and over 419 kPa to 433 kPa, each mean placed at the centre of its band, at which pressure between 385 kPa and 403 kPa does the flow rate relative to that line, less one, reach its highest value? 392 kPa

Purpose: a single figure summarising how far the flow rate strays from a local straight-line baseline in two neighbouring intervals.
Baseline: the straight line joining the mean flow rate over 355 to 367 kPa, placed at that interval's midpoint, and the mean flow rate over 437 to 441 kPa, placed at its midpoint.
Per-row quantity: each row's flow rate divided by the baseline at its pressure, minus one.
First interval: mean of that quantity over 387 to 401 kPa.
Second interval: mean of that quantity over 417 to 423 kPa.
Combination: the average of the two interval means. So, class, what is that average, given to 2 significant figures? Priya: -0.0031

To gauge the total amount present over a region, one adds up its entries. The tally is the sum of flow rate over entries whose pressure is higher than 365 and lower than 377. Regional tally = 9.18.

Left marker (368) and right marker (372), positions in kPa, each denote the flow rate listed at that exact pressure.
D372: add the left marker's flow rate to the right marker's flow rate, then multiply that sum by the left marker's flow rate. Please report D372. 4.73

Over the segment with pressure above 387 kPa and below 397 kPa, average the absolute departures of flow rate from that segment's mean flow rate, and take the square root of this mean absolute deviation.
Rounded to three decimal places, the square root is 0.079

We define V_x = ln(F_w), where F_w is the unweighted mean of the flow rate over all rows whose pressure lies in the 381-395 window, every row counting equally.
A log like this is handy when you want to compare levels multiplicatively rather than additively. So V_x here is 0.420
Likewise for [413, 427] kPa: 0.418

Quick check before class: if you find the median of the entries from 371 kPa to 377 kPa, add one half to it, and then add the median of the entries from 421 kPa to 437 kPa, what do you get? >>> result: 3.548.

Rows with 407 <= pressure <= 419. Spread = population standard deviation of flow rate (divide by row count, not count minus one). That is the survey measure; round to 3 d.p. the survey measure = 0.012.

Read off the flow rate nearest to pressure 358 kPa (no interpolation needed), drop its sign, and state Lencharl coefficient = 1.516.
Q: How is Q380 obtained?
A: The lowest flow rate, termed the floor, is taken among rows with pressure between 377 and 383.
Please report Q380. 1.528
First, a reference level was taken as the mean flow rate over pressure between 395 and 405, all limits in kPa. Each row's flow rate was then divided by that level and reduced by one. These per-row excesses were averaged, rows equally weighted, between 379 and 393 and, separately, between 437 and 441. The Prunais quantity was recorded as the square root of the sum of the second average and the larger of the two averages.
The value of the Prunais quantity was 0.134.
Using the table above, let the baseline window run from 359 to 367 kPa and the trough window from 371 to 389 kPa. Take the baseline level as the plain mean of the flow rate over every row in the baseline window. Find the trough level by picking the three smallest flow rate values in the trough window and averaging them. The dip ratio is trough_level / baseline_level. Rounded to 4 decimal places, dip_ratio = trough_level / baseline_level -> 0.9863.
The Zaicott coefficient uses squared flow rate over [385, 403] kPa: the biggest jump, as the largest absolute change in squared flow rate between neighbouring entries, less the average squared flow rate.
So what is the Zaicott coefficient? -2.24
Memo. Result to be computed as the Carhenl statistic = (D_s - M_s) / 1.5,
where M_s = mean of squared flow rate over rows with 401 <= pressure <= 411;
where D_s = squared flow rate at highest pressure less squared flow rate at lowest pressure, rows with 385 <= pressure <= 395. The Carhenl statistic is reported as -1.48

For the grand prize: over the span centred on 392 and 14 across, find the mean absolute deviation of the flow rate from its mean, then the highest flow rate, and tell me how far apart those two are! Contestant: 1.52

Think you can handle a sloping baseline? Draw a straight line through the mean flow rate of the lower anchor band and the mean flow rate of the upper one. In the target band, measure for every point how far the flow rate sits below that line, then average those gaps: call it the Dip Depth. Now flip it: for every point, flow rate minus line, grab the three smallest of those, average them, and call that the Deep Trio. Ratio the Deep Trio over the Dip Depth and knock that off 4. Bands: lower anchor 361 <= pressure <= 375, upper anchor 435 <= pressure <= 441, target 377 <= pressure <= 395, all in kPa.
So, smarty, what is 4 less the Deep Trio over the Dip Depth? -19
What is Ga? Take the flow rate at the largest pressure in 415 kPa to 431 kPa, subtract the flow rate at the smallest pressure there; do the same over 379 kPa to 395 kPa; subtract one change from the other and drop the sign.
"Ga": 0.037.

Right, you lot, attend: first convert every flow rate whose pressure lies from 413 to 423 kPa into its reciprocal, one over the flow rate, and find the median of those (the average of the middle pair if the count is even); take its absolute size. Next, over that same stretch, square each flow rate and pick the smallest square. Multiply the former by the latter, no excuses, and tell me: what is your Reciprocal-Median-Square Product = 1.50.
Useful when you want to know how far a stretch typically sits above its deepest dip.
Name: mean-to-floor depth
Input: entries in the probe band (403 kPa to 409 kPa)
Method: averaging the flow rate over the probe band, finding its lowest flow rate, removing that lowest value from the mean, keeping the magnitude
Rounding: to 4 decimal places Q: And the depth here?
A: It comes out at 0.0147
